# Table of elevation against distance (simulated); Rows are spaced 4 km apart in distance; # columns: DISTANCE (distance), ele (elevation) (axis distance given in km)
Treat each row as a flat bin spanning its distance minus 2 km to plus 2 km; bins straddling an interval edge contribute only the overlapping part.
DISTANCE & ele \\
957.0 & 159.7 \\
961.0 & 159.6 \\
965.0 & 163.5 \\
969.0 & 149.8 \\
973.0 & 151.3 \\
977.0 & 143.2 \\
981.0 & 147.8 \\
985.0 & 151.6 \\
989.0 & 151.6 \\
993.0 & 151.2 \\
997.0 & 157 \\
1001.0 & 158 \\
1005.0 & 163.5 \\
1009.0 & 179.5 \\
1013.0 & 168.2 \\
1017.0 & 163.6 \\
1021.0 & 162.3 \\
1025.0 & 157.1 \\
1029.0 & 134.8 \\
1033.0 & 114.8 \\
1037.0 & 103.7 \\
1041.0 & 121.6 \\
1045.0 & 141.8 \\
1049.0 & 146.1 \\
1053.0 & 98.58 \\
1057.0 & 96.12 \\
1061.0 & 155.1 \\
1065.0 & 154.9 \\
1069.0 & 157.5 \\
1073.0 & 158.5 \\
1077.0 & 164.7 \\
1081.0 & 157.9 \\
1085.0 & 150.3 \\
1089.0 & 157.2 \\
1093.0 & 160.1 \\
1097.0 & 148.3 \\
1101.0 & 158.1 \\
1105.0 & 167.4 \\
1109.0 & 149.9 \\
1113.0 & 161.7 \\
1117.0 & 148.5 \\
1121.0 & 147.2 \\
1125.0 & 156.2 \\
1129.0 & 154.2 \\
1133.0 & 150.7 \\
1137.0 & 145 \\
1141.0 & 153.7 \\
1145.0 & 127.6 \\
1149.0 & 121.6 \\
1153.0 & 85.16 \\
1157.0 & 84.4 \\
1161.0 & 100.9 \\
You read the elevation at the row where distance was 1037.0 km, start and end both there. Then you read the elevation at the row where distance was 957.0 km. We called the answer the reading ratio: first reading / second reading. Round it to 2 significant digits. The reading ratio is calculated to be 0.65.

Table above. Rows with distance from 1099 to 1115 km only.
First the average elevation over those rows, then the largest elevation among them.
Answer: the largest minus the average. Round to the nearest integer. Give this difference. 8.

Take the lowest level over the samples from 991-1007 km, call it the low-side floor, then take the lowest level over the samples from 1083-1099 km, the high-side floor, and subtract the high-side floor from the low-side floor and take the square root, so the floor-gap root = 1.7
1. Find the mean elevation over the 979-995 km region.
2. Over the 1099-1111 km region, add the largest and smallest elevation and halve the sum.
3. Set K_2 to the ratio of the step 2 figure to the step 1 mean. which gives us 1.05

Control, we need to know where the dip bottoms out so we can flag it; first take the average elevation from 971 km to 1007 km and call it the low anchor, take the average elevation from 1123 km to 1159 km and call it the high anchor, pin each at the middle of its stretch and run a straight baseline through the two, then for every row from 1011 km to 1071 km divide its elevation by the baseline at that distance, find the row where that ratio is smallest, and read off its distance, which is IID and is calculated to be 1057.0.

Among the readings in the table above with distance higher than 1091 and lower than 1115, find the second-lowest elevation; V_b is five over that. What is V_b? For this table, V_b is 0.0334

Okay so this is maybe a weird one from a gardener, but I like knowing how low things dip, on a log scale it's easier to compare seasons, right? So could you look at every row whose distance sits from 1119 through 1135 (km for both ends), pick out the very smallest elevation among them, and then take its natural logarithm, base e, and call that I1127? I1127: 5.0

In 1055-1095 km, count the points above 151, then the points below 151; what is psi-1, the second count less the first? -6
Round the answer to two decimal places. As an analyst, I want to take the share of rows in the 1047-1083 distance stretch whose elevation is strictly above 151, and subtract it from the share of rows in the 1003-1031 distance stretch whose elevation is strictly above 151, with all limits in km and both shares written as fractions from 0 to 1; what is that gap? 0.19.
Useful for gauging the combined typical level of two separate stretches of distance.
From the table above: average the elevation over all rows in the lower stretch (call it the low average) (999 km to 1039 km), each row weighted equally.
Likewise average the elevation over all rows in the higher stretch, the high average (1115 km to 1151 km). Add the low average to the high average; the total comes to 296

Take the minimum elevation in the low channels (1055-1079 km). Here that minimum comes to 96.12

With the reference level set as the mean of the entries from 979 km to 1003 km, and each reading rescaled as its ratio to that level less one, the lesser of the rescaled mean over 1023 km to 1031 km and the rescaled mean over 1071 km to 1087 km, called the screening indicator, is -0.045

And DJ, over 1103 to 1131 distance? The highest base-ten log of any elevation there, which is 2.22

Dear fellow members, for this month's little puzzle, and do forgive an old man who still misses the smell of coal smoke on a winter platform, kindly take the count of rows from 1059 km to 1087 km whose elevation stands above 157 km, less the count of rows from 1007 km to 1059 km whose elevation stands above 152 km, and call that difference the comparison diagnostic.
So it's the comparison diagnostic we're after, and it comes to -1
